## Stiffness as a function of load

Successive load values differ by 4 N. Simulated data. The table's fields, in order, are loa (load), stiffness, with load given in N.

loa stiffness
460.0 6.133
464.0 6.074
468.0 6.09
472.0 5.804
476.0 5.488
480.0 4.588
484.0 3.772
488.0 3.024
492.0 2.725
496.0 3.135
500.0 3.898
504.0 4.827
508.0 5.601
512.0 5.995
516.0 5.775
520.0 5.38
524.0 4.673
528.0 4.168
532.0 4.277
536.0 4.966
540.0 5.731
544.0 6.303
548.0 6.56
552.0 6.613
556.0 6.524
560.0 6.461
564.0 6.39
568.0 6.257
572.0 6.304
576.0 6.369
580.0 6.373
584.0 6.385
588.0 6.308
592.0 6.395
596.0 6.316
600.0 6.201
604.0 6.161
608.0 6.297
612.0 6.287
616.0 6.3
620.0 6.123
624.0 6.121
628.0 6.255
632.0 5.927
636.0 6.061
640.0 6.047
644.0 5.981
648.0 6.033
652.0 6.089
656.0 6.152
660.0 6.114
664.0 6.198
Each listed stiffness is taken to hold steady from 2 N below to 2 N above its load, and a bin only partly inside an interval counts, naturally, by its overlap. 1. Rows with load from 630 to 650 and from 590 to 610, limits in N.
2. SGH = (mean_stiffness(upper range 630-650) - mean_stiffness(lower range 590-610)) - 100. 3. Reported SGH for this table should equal -100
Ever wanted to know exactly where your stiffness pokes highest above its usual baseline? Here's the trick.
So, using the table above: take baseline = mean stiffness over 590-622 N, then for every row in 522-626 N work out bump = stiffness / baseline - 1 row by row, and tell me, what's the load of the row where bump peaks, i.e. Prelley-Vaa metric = 552.0 N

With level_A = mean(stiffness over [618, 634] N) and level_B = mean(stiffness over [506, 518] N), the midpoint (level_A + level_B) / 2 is 5.95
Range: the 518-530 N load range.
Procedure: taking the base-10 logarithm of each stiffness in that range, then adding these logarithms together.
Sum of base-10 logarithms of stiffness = 2.0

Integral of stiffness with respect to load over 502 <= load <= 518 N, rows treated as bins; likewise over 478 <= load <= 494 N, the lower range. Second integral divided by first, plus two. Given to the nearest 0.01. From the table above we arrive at 2.64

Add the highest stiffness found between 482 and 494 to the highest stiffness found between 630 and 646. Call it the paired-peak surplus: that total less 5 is 4.8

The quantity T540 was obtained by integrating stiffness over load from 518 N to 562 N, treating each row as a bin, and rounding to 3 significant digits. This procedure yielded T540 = 247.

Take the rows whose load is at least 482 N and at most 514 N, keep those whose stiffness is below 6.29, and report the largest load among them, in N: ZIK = 512.0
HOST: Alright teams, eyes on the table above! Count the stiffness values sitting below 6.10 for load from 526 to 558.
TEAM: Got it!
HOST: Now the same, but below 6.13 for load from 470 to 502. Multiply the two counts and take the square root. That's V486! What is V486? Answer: 6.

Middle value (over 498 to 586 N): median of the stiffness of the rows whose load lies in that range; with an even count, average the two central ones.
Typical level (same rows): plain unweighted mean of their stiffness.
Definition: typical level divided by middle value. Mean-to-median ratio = 0.934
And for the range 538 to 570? 0.989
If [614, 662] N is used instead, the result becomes 1.000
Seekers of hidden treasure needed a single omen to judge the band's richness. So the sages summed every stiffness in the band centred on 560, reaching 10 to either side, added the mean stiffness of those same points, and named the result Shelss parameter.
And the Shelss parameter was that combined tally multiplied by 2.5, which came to 97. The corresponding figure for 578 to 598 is 95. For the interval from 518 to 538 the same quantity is 70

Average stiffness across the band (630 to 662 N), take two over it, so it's 0.331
